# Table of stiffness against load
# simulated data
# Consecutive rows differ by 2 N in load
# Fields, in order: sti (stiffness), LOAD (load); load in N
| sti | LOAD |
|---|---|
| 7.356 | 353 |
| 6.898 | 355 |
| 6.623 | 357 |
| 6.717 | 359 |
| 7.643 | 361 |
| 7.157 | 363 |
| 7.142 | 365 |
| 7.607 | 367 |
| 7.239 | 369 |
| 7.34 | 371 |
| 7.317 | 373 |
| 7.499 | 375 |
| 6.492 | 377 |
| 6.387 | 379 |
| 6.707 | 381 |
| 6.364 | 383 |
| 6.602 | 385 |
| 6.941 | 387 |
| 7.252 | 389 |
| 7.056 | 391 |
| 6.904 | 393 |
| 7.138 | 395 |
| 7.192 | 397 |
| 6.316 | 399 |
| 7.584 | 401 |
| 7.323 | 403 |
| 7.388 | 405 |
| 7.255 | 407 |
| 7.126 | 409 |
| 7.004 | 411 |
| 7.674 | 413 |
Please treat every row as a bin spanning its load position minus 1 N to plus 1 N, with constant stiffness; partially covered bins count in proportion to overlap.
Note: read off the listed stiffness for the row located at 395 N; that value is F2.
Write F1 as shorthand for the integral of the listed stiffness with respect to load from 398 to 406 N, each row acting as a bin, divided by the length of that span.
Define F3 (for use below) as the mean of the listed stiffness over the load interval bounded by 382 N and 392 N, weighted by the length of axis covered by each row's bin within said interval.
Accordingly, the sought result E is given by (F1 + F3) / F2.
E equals 1.961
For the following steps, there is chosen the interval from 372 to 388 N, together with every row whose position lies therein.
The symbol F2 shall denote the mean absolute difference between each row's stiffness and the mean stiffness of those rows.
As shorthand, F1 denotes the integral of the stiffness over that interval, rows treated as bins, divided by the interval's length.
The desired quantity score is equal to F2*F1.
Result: 2.4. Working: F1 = 6.79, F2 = 0.35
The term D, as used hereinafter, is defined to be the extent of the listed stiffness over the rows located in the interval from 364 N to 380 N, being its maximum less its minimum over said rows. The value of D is 1.22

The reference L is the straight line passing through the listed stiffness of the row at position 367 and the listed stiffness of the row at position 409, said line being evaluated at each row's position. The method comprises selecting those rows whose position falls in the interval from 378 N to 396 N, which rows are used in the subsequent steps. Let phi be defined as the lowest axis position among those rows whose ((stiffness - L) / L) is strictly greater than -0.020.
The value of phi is 389 N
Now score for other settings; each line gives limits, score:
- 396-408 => 2.1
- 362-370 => 1.2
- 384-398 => 1.2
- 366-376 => 0.9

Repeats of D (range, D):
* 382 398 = 0.89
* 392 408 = 1.27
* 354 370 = 1.02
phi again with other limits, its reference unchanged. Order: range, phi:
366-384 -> 367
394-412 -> 397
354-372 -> 361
